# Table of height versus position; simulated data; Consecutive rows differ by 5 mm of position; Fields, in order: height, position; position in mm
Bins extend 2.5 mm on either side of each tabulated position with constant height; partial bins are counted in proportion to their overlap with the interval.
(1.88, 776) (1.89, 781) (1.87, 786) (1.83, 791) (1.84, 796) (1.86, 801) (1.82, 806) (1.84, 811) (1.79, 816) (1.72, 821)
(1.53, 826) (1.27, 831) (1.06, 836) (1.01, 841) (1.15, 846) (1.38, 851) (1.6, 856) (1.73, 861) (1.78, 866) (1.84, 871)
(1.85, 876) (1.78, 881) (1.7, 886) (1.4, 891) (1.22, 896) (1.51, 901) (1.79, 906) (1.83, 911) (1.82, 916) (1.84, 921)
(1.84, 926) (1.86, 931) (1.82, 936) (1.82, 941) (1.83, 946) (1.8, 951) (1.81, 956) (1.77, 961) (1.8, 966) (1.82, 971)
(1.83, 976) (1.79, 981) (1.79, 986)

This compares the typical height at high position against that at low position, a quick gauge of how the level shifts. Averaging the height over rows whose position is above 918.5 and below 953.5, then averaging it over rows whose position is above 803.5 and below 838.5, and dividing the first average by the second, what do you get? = 1.16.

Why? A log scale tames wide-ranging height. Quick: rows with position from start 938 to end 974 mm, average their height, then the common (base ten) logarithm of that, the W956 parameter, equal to 0.26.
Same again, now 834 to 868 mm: 0.14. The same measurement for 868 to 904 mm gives 0.21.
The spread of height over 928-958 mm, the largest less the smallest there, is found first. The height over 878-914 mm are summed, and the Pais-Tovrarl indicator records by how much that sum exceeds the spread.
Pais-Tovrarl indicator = 11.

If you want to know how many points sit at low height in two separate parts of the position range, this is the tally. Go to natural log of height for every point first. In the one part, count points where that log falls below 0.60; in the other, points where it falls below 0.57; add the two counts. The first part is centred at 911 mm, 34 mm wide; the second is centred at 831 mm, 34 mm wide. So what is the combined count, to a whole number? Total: 10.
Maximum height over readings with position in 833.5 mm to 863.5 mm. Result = 1.73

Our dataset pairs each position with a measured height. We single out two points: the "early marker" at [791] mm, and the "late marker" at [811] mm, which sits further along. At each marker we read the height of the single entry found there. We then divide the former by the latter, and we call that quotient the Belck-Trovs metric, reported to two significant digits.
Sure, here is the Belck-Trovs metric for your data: 0.99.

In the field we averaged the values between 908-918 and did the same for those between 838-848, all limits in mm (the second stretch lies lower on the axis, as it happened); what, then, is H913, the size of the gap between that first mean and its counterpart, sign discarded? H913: 0.75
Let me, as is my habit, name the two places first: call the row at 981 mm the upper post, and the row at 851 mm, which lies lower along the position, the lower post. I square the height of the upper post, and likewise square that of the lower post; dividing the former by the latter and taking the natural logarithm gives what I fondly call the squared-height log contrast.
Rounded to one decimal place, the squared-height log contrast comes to 0.5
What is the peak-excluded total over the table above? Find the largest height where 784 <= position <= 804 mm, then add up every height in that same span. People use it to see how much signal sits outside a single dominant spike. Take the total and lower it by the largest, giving 5.5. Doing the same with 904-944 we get 12.8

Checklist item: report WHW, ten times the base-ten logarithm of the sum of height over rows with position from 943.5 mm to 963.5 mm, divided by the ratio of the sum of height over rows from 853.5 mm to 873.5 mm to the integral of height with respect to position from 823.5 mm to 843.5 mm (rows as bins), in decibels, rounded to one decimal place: 14.0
